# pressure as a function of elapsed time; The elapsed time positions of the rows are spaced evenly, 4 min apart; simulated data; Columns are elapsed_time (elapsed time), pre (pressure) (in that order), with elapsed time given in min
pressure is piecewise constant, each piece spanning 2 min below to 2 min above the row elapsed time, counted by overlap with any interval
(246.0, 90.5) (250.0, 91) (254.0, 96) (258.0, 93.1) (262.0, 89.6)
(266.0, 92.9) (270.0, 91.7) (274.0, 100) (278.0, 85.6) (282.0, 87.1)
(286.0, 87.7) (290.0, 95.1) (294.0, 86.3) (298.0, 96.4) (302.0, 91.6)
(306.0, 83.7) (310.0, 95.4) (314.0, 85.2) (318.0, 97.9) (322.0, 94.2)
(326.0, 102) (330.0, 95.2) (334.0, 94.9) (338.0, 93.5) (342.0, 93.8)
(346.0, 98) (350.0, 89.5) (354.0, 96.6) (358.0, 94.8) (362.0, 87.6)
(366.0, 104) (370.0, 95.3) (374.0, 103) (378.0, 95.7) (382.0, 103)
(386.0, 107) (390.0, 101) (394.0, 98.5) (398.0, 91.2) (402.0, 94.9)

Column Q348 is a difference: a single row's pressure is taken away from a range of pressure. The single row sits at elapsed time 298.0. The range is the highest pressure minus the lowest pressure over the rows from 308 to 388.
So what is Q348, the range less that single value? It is -74.6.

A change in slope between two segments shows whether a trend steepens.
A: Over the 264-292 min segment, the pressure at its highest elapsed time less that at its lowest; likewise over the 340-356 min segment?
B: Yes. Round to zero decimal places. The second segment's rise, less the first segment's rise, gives 1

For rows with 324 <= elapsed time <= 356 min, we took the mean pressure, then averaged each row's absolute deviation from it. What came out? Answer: 2.6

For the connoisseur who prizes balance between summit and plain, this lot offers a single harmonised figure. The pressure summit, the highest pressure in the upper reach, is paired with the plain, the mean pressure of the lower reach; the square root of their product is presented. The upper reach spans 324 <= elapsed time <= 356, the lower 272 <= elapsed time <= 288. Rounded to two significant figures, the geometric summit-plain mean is 96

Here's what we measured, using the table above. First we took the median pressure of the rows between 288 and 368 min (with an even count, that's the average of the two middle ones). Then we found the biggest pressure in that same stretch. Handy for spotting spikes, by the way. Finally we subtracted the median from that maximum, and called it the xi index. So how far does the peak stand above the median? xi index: 9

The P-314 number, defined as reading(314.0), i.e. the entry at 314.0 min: 85.2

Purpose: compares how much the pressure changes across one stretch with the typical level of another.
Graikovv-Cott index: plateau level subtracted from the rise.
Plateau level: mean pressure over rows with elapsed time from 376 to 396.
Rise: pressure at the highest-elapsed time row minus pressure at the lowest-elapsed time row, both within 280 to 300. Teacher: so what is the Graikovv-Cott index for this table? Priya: -91.7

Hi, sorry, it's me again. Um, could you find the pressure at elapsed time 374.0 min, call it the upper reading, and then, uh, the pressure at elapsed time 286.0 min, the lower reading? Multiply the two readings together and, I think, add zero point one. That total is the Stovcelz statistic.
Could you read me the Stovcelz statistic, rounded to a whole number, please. 9033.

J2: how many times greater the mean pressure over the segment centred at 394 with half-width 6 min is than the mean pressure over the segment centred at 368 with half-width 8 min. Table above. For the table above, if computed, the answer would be 0.99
